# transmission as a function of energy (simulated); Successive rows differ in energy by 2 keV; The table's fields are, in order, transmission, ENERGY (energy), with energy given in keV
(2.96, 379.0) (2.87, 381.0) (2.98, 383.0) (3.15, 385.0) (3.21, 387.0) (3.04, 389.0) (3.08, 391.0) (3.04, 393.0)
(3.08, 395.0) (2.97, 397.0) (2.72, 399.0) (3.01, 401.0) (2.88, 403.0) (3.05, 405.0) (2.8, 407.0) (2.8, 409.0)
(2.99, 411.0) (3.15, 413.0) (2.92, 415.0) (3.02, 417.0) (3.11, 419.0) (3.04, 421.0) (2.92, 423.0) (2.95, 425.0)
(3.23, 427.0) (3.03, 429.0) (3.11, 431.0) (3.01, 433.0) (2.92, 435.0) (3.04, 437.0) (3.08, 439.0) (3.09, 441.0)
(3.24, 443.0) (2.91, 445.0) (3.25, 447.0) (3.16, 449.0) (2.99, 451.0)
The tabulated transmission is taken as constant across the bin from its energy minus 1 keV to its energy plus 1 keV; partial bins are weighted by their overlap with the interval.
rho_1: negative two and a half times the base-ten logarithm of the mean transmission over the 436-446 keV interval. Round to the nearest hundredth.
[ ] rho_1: -1.22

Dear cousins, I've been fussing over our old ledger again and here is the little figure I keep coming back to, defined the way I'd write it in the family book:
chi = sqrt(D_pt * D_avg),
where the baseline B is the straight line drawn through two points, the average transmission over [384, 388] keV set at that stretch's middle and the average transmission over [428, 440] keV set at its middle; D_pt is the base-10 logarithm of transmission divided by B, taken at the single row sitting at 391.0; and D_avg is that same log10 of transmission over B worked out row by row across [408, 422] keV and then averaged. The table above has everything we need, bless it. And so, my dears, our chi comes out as 0.0122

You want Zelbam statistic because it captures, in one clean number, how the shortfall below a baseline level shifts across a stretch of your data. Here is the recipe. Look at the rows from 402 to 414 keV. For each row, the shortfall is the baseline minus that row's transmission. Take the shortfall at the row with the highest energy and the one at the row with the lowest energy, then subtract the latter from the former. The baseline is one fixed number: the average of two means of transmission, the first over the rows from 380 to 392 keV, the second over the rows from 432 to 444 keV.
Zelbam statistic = -0.27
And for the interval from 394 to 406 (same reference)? 0.03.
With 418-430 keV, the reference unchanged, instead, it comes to 0.08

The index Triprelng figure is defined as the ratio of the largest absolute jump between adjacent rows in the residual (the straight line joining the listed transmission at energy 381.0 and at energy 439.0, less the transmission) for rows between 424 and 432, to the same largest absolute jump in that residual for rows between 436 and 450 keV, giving 0.81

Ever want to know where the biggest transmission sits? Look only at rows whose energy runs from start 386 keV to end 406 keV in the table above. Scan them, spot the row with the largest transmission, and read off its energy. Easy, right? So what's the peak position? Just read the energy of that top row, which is 387.0 keV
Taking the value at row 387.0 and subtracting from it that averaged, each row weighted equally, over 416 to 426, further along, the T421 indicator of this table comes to 0.20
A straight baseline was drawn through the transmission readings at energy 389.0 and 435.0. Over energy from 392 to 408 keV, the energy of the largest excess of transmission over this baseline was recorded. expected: 395.0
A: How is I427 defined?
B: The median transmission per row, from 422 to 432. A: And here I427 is 3.03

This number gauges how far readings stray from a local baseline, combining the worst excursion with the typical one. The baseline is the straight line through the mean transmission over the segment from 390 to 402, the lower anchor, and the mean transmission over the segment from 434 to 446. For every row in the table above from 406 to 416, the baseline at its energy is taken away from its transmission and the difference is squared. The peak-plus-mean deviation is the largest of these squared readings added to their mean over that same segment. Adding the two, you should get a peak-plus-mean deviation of 0.063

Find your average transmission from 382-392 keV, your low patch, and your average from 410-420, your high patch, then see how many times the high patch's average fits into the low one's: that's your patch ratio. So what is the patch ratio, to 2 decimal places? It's 1.02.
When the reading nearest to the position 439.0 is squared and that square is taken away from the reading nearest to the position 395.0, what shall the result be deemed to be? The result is -6.4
